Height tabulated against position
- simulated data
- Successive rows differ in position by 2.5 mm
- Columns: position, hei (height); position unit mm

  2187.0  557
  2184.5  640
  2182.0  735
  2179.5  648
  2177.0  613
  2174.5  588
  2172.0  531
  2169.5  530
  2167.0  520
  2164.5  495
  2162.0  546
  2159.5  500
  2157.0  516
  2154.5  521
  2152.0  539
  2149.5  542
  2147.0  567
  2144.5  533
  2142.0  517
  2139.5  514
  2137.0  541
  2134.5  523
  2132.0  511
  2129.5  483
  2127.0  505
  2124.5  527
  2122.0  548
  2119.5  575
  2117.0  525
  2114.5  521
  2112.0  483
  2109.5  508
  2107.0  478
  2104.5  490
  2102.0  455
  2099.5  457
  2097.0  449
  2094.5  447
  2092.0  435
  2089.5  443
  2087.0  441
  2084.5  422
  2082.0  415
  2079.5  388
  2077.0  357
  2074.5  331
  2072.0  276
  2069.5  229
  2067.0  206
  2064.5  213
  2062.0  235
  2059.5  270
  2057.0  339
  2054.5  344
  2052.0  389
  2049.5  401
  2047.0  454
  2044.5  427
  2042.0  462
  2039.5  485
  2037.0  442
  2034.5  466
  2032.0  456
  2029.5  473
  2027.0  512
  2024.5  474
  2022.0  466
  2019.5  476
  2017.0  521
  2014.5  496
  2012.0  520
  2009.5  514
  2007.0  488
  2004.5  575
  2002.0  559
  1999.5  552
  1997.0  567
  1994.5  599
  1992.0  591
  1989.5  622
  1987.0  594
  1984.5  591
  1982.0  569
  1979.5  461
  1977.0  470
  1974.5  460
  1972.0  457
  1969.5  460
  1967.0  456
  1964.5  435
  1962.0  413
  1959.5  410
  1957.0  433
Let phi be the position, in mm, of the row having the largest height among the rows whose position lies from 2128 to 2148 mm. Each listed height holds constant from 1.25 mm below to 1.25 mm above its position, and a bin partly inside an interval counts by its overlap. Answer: 2147.0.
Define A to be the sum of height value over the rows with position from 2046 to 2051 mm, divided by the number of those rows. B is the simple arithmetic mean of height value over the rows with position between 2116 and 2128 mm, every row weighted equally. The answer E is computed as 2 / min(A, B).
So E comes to 0.0047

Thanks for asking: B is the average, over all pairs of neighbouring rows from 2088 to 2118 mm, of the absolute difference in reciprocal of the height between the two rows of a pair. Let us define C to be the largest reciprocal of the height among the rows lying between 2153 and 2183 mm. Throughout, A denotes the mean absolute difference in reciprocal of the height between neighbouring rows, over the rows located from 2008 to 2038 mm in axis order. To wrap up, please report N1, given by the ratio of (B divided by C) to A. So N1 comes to 364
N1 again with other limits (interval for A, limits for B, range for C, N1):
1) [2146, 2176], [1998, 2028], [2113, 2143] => 591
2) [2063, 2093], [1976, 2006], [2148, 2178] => 164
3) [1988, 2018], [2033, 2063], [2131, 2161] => 1472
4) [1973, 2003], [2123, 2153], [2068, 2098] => 190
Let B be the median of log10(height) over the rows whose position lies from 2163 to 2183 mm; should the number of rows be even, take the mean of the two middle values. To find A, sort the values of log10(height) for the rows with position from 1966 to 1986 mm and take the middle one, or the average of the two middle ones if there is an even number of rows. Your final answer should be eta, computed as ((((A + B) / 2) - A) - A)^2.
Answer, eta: 6.87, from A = 2.66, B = 2.75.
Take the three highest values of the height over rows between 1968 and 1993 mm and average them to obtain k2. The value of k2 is 602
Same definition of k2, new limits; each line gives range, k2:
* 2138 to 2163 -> 552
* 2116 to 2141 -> 555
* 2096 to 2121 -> 540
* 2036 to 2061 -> 467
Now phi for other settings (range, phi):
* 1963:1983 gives 1982.0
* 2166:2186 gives 2182.0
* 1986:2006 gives 1989.5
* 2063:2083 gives 2082.0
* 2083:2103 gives 2099.5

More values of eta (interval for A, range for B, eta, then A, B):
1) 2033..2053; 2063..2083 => 7.49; 2.65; 2.48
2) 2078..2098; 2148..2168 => 6.78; 2.64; 2.72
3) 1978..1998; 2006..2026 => 7.90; 2.77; 2.69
